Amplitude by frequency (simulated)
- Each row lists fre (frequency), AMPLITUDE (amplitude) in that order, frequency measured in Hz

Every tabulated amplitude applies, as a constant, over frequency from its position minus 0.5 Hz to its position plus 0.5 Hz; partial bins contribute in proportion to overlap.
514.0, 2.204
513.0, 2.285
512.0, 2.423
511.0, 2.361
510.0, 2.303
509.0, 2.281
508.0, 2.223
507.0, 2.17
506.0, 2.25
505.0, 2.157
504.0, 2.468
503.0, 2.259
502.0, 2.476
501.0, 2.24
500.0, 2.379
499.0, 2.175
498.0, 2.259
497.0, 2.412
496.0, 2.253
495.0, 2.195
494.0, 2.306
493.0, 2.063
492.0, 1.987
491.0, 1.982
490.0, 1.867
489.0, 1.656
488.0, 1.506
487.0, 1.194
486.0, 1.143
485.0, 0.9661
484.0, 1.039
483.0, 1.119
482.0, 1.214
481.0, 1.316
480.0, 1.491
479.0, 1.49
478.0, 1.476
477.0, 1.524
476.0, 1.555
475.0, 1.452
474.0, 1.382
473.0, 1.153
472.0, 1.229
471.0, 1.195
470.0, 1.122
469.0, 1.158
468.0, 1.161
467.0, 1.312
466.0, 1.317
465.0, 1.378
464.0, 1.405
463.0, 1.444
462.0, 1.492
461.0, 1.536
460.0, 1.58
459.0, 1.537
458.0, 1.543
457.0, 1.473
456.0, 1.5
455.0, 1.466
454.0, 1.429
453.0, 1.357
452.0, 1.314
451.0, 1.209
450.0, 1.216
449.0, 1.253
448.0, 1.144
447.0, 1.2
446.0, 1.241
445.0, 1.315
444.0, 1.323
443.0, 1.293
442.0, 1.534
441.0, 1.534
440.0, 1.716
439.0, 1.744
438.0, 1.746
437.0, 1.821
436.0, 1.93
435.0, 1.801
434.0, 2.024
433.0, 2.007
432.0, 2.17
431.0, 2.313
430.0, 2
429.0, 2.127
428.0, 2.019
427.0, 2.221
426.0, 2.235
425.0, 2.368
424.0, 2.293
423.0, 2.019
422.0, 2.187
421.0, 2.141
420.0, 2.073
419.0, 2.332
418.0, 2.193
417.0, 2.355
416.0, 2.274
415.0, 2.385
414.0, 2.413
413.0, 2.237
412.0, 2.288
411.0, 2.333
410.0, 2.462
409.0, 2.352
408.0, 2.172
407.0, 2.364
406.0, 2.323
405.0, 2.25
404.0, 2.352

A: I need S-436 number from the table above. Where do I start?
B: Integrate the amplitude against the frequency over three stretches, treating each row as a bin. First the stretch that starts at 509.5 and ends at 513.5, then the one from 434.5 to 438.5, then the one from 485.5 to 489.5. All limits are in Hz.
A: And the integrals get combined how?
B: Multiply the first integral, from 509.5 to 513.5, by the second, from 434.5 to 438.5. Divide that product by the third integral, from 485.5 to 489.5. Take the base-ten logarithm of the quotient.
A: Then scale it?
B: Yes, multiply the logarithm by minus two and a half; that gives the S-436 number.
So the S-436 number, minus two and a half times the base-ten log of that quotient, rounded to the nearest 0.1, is -2.7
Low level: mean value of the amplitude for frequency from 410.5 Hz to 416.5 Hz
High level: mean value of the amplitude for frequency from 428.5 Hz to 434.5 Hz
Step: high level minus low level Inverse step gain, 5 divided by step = -23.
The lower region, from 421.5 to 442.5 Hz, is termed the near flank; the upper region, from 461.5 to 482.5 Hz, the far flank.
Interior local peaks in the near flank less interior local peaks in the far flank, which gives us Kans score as 2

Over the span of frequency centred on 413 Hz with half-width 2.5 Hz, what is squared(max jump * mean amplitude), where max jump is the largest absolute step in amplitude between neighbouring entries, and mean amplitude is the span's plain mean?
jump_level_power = 0.2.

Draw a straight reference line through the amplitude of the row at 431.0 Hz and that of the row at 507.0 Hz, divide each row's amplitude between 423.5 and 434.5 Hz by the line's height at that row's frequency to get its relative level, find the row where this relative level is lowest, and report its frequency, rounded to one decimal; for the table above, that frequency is 430.0 Hz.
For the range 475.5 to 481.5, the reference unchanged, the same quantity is 481.0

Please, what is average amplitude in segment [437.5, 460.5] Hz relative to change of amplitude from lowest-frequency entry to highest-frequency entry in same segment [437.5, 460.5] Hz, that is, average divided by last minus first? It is -9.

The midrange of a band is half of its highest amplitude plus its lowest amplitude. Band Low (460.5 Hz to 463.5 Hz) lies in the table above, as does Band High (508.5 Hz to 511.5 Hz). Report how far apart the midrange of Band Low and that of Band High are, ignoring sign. 0.8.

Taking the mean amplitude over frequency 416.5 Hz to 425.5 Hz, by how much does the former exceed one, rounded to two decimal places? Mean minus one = 1.22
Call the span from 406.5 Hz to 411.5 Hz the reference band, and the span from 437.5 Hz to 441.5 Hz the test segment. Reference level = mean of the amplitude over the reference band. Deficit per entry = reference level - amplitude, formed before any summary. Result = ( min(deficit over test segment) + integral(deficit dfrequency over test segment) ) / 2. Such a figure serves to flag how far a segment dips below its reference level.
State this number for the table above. 1.6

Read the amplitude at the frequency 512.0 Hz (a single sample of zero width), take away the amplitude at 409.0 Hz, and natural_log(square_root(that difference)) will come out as -1.32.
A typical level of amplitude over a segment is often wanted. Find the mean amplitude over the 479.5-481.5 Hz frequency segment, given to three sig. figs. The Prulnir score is 1.40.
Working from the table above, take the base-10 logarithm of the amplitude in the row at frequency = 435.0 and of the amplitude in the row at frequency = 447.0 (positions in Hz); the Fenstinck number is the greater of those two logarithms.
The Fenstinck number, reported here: 0.26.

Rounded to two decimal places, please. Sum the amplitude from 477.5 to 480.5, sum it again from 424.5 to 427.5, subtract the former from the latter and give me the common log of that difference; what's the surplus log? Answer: 0.37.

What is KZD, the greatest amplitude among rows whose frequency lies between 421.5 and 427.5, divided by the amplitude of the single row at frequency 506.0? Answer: 1.1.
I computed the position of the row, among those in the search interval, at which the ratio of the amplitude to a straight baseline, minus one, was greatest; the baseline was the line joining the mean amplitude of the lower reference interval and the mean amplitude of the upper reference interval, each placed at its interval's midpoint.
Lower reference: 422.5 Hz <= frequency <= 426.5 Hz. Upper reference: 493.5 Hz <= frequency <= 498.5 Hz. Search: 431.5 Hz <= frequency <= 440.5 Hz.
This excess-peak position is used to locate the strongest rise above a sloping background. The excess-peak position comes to 432.0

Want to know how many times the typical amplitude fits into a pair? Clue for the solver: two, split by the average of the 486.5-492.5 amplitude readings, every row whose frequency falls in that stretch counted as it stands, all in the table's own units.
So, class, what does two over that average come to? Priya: 1.18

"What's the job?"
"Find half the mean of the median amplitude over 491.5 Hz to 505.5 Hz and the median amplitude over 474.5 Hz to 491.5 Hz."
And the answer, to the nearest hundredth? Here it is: 0.93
